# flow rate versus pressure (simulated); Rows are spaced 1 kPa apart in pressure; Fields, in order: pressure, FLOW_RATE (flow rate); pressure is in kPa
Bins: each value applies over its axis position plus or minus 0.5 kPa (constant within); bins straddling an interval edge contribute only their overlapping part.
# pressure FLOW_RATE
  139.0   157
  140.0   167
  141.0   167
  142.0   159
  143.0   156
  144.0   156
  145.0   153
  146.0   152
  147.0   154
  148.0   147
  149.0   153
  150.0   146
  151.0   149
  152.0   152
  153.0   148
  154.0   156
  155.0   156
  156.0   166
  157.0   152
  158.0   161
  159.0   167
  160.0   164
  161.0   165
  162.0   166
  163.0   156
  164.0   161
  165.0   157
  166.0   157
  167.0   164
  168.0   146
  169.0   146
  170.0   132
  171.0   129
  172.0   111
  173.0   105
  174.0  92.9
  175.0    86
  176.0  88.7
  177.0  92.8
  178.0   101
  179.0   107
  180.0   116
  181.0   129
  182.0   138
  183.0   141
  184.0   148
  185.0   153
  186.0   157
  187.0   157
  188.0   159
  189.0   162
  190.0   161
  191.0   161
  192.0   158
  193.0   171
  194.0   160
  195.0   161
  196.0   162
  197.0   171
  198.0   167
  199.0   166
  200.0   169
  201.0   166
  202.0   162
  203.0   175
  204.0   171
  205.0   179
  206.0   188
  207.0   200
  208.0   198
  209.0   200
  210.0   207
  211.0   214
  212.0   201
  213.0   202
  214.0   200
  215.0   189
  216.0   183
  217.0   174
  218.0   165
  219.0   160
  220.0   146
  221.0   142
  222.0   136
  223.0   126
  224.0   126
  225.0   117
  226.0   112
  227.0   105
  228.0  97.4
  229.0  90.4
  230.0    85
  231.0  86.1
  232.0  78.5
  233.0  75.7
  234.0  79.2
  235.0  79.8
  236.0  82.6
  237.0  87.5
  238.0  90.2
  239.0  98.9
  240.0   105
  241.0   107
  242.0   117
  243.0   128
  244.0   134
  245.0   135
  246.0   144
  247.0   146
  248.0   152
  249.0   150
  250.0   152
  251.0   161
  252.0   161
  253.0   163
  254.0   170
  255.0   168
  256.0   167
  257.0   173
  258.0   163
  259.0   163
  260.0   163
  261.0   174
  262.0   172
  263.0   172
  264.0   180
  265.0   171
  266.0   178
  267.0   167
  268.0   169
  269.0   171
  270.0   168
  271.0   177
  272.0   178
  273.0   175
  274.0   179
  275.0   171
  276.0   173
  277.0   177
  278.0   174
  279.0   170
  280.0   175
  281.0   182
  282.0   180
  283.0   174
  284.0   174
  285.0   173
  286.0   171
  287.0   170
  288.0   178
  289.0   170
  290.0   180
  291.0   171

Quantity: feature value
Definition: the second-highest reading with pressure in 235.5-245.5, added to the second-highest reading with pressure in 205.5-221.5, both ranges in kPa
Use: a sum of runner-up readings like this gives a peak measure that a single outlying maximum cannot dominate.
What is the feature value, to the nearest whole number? 341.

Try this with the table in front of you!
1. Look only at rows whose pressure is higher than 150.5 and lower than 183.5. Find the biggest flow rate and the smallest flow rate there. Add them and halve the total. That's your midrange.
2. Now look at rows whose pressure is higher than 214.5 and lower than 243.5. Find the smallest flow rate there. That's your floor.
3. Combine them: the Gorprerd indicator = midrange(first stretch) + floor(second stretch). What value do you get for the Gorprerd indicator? 202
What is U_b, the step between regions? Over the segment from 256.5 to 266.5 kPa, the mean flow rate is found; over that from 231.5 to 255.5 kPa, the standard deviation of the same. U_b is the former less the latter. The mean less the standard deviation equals 138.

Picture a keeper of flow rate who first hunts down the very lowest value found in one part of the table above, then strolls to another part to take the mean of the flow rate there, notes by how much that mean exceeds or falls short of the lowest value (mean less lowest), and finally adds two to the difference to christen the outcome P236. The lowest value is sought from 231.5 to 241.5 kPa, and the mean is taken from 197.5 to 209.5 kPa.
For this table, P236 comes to 105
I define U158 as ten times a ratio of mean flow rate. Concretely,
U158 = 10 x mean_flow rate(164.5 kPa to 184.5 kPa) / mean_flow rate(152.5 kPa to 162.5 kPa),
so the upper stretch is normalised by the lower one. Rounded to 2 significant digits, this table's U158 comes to 7.8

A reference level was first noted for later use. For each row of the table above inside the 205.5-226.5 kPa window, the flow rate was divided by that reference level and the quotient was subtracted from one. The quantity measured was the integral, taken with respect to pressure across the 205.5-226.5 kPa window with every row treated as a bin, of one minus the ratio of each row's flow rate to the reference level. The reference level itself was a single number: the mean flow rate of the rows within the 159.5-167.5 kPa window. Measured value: -1.2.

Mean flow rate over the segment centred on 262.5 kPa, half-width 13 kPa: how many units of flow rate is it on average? 169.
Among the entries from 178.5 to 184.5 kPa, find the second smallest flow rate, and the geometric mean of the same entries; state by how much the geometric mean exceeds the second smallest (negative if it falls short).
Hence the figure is 13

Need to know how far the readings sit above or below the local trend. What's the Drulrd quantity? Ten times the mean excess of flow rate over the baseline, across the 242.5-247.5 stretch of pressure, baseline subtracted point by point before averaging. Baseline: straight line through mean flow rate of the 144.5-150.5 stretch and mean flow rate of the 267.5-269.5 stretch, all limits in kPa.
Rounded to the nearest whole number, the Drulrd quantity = -289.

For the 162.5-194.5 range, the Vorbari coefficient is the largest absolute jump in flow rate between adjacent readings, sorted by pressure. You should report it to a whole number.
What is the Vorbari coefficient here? 18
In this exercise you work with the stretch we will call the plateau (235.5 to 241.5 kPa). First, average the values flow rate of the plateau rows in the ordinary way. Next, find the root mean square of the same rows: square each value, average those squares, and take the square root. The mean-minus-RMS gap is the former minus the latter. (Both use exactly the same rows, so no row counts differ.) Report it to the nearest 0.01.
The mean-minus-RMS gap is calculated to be -0.43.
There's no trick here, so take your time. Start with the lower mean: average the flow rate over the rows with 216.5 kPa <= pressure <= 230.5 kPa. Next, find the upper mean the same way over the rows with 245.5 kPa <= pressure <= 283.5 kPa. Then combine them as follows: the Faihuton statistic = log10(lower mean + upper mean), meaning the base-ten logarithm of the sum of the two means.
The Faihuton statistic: 2.47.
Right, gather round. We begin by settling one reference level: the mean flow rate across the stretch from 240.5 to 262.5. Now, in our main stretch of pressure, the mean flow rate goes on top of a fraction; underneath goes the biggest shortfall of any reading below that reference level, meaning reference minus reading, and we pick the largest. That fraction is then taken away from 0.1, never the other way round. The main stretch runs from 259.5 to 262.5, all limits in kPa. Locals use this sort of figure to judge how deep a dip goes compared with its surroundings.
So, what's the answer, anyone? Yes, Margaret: 17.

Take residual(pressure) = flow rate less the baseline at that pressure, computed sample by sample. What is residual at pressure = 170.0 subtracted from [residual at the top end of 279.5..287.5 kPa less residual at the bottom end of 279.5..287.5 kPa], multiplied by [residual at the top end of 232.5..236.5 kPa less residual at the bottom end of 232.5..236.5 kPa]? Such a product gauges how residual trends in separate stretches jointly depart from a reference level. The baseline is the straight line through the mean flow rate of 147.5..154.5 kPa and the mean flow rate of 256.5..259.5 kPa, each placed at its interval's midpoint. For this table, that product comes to 96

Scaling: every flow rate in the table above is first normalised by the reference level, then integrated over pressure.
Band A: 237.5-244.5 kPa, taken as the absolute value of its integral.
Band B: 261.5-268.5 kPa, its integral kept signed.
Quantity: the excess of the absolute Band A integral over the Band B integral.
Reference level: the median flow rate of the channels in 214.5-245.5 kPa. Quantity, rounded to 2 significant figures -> -3.8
